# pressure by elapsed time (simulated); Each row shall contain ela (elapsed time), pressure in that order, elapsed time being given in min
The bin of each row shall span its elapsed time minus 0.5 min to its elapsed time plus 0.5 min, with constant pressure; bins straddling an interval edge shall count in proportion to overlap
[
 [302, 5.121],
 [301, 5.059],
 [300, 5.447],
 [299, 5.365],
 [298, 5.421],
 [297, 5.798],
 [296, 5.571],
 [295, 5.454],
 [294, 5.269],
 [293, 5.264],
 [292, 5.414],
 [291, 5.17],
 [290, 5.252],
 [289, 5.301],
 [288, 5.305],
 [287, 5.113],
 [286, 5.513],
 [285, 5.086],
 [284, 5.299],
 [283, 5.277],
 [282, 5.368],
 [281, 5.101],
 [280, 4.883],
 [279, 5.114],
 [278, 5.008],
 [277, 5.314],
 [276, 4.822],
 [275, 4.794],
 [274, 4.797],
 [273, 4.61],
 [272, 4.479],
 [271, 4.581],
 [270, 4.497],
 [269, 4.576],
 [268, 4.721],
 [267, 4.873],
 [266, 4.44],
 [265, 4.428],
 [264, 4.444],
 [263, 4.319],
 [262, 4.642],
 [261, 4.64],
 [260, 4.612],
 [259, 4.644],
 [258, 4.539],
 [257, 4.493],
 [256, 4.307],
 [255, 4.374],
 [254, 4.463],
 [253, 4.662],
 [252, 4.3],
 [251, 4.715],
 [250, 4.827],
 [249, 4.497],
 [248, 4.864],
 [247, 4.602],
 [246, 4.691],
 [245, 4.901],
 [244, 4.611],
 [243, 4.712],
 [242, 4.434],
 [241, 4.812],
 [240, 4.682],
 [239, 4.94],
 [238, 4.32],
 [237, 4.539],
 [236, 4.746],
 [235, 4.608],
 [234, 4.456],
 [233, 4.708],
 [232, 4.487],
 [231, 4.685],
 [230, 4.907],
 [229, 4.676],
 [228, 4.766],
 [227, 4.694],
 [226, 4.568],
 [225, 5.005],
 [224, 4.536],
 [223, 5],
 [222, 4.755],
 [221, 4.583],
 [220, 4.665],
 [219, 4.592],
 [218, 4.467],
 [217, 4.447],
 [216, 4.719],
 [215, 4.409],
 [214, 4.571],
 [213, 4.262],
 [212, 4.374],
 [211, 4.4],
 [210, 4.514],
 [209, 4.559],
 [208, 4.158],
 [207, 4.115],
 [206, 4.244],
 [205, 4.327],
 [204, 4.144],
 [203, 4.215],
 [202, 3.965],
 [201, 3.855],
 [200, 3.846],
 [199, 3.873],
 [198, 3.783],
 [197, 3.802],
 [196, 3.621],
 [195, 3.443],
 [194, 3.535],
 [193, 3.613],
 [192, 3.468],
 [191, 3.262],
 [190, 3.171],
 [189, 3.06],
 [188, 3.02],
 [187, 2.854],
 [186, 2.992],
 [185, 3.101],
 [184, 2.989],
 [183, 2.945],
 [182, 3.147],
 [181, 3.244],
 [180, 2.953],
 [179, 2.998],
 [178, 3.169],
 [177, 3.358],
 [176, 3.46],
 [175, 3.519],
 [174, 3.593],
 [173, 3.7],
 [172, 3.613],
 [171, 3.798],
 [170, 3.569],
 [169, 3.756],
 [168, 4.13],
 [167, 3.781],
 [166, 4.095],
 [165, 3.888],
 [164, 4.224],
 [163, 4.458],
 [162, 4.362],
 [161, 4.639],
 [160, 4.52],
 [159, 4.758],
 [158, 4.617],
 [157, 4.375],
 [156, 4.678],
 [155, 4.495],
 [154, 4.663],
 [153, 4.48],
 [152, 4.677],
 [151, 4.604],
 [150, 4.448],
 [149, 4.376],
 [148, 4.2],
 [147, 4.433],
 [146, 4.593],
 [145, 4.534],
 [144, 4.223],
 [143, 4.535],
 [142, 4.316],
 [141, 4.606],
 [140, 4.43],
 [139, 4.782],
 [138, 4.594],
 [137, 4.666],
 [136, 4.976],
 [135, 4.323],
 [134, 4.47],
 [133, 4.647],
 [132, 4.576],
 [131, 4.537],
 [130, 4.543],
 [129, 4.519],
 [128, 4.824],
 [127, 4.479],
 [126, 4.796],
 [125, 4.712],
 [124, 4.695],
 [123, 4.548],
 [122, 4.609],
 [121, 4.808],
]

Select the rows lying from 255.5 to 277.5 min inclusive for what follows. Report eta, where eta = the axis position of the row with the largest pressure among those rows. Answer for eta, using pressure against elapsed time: 277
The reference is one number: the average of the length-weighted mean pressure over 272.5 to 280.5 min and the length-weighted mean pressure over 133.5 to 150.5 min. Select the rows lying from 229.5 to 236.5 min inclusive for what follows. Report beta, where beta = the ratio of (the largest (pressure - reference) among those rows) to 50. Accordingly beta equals 0.0040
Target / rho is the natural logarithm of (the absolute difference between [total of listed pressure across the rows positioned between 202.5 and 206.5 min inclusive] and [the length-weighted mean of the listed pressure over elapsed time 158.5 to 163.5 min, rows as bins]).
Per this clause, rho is 2.52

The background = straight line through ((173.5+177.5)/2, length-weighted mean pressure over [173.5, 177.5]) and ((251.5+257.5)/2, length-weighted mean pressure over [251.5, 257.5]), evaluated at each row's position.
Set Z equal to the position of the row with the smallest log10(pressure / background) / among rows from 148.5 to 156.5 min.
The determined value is 149 min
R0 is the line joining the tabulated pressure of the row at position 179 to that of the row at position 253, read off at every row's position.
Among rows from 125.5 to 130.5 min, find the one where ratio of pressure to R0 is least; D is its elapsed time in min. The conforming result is 130 min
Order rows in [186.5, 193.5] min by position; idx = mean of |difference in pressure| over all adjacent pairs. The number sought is 0.13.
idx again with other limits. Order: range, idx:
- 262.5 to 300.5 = 0.16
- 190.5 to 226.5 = 0.16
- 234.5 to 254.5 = 0.26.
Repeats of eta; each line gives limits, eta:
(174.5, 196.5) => 196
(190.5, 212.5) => 209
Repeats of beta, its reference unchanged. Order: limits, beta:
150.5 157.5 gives -0.0006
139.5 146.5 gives -0.0021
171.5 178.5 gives -0.0202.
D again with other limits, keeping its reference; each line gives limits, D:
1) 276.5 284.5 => 280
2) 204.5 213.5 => 213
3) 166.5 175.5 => 175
